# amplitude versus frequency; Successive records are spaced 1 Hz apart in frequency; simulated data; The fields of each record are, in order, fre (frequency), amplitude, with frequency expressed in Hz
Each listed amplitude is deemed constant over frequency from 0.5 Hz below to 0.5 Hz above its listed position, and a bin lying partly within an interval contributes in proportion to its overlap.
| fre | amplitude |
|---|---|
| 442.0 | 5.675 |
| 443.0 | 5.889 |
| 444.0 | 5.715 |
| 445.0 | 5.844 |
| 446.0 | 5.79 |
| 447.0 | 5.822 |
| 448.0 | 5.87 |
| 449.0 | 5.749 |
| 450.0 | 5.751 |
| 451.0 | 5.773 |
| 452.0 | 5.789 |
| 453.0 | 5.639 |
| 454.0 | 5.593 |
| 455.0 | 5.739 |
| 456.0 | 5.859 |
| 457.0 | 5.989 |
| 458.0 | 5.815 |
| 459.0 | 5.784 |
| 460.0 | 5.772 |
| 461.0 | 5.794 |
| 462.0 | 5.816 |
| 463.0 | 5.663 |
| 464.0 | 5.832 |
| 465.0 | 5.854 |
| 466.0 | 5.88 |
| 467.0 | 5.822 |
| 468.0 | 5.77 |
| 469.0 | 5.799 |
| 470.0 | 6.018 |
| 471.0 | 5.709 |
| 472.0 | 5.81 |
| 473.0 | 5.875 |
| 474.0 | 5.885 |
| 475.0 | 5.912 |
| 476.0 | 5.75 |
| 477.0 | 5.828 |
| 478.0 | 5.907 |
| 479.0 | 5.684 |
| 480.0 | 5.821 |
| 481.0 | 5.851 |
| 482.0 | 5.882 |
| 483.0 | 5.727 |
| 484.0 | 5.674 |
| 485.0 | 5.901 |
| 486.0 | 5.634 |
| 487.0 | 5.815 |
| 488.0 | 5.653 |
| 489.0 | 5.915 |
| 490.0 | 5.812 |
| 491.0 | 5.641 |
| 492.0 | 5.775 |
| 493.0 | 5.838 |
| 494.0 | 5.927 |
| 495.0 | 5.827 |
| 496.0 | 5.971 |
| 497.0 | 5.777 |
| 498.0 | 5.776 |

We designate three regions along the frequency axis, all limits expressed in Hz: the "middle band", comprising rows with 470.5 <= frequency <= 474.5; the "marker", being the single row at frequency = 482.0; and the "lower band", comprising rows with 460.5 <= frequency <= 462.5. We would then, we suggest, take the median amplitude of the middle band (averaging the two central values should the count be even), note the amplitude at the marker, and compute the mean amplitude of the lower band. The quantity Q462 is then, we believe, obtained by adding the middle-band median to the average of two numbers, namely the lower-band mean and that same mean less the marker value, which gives 8.71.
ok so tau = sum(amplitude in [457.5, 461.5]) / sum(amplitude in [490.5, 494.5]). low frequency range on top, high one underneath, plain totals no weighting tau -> 1.00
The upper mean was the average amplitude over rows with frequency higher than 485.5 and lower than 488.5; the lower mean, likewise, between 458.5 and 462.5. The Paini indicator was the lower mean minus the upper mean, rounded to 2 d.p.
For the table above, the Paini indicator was 0.09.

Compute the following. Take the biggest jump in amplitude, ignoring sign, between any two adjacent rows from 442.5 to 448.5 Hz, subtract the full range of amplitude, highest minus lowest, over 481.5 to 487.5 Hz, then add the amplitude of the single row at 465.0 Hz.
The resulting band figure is 5.76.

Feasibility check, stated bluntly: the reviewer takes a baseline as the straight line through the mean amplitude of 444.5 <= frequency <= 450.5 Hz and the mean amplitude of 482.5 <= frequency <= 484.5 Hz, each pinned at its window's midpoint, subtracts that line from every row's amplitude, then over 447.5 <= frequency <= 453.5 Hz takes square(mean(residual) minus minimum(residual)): 0.013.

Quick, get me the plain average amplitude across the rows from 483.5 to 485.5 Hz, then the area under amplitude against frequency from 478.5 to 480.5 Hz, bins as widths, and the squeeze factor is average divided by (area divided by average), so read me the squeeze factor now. 2.91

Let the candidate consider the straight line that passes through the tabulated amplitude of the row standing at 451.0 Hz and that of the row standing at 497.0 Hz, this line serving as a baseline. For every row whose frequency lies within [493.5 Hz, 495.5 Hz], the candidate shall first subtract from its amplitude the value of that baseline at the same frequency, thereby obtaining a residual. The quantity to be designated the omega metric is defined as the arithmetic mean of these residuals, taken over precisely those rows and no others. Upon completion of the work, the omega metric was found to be 0.10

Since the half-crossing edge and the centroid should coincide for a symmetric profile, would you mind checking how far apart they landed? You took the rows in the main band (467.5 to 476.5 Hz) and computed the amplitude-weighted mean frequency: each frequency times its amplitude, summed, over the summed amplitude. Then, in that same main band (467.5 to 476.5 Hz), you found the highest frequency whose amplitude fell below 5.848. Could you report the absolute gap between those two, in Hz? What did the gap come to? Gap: 4.0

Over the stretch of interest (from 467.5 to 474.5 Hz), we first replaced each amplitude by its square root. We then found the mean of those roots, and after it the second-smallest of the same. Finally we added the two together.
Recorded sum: 4.82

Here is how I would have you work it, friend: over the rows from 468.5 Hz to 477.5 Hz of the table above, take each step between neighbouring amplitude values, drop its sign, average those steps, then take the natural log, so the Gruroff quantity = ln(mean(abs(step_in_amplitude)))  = -2.11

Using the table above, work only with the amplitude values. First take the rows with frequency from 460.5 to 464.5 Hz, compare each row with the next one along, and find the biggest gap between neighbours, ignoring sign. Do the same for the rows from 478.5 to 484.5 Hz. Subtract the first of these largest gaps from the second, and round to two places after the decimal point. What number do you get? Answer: -0.01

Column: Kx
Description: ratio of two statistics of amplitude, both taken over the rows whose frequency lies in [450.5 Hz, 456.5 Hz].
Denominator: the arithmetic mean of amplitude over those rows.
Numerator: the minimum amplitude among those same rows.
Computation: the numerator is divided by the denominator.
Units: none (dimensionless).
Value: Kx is 0.976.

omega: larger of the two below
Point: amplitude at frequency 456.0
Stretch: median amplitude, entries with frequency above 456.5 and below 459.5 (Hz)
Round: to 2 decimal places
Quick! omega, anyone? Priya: 5.86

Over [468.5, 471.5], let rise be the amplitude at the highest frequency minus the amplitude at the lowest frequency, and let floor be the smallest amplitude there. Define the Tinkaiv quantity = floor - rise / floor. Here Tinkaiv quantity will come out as 5.72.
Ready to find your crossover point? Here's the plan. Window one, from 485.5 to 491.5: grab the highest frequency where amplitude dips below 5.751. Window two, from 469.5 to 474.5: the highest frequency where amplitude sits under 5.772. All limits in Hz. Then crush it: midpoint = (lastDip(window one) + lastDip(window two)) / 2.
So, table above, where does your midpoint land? 481.0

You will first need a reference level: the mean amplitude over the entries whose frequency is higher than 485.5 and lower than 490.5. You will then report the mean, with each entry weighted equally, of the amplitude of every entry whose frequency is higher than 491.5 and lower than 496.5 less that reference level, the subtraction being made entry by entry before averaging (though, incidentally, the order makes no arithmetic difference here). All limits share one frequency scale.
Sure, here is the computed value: 0.10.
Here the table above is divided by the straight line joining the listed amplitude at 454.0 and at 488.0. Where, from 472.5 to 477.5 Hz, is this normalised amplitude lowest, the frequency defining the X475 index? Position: 476.0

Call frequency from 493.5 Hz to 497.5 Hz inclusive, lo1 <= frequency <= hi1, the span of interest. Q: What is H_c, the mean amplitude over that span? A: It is 5.88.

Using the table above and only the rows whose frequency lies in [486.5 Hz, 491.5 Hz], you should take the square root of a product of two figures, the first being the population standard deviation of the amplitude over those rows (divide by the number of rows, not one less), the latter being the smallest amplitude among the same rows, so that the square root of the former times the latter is 0.77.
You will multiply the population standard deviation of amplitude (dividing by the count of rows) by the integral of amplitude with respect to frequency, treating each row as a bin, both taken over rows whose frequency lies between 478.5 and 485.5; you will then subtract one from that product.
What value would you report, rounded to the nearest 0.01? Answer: 2.56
